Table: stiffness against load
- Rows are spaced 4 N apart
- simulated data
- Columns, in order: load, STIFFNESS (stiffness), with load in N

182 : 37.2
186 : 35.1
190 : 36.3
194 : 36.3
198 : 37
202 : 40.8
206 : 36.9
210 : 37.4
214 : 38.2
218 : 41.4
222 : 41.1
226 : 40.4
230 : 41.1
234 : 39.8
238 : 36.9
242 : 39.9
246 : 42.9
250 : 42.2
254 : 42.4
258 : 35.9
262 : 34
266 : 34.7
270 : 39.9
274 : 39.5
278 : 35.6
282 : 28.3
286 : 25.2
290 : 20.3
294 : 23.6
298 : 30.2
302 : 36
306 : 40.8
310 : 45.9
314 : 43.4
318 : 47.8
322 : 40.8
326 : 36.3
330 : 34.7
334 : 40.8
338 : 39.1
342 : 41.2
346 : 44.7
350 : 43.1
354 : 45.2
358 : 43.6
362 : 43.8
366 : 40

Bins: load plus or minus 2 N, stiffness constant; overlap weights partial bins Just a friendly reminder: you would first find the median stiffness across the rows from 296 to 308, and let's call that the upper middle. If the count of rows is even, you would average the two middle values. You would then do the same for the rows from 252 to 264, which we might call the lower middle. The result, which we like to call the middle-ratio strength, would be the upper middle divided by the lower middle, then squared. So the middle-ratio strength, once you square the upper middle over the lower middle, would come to 1.01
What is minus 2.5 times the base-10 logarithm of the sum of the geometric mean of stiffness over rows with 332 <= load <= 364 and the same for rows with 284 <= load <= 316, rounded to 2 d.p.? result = -4.68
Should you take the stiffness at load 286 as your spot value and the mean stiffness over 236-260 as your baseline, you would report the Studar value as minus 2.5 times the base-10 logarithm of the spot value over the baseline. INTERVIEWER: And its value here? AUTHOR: 0.50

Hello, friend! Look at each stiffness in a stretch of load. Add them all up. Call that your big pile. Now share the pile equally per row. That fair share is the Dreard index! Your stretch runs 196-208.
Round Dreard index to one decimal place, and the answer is 38.2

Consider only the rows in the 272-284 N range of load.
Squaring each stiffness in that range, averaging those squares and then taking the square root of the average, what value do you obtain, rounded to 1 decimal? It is 34.8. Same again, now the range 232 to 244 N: 38.9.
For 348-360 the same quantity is 44.0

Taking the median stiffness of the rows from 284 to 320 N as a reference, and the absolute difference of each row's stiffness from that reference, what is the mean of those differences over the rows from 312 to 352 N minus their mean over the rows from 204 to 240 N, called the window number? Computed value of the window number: 2.2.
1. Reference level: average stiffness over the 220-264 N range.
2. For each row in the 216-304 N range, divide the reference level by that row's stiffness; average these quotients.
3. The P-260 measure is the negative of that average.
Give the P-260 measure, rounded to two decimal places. -1.15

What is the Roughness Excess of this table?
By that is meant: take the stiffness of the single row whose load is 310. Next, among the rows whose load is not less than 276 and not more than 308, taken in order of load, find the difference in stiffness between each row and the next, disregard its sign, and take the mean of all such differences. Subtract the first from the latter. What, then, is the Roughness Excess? -41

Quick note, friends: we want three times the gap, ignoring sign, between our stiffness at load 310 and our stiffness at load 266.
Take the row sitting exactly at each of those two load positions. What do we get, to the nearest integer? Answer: 34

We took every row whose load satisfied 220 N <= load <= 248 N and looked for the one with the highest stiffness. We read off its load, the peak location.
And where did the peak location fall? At 246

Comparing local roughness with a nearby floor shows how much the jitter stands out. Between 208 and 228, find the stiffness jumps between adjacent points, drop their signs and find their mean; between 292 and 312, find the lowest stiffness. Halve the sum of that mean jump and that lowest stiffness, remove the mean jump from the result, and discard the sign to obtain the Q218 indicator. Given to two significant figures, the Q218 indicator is 11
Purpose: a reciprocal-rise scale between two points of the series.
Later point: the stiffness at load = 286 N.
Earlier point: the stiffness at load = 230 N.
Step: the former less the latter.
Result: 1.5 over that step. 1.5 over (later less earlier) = -0.1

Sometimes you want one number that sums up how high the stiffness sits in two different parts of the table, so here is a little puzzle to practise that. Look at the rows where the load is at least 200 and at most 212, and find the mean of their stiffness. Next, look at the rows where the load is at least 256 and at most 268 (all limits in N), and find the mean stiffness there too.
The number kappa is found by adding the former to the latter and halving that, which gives 36.6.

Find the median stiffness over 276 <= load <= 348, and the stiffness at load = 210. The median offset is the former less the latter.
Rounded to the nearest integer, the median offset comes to 0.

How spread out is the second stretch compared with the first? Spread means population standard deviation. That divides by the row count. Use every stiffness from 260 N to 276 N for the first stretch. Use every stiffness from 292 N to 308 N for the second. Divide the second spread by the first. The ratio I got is 2.4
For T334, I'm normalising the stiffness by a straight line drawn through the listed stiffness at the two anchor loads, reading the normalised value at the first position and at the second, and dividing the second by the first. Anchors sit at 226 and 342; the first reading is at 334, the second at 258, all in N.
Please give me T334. 0.89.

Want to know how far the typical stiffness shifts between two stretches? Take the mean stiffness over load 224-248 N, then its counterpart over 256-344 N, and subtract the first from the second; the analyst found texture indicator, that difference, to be -4.1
